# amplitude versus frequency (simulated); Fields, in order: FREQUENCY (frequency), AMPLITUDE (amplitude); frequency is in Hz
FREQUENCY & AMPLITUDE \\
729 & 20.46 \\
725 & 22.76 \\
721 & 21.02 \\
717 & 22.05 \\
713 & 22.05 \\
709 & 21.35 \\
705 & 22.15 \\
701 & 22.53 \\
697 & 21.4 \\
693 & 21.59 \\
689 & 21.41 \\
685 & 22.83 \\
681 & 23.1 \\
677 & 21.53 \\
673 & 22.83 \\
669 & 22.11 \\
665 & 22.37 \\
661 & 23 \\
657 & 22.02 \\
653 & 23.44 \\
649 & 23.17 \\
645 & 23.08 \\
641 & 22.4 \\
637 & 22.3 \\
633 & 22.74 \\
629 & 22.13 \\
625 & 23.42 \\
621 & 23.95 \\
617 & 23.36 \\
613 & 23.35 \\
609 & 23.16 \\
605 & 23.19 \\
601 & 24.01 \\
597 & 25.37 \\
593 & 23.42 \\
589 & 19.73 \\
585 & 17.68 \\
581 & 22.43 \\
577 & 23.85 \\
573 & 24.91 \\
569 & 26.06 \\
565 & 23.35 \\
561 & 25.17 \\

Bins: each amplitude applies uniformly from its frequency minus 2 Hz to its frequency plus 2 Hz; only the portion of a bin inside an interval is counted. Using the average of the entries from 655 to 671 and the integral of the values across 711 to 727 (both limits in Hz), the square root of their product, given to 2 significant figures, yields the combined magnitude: 89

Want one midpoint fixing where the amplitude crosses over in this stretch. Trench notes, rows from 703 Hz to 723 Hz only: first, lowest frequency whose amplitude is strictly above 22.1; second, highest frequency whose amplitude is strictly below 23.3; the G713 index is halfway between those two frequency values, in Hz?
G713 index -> 713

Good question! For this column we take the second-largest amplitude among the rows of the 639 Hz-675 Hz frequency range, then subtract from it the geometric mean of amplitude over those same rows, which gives 0.46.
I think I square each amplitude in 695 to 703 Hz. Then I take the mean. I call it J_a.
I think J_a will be 483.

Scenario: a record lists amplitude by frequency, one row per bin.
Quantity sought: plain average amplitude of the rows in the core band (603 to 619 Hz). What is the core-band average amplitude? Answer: 23.3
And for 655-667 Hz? 22.5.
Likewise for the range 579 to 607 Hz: 22.3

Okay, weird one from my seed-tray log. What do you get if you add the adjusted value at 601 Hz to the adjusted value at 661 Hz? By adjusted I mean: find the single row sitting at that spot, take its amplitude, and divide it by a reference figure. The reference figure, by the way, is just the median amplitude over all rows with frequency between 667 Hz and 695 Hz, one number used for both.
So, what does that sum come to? 2.13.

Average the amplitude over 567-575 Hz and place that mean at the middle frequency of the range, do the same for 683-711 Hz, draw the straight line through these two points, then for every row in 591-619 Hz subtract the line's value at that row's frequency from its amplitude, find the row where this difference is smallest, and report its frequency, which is 593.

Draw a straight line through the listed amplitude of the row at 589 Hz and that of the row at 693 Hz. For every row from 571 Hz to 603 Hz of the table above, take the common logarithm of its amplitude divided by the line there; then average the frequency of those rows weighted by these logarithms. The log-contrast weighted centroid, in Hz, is 587.0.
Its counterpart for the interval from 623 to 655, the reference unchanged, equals 639.0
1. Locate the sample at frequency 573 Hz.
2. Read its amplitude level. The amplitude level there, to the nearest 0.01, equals 24.91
